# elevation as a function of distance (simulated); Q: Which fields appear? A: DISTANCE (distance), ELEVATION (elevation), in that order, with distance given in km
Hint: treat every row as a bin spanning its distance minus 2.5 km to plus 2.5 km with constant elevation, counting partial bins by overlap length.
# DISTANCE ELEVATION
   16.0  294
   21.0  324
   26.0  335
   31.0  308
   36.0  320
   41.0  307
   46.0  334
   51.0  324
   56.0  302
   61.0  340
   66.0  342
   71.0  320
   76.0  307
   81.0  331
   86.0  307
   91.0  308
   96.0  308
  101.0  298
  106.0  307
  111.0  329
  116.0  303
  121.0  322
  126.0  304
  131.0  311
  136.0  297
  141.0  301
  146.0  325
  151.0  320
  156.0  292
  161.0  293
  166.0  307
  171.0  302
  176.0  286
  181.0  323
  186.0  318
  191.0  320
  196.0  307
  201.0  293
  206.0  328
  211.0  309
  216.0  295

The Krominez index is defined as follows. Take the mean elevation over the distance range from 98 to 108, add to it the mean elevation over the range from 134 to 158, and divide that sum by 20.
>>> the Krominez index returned 30.5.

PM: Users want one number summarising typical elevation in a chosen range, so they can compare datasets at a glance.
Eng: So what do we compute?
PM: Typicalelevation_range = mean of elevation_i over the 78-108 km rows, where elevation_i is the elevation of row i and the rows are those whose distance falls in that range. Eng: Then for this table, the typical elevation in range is 309.8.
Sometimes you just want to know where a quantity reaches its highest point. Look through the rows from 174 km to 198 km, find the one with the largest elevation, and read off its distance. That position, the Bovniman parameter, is 181.0 km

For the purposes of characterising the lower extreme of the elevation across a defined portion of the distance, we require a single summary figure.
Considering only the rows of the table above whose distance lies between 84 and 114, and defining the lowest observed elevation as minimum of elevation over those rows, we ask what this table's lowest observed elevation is 298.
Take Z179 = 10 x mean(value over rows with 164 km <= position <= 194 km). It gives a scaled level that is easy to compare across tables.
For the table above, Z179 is 3093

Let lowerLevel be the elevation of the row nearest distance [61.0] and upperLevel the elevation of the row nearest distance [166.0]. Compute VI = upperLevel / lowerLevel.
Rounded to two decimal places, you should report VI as 0.90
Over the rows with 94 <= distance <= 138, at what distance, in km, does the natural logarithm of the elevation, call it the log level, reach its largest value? 111.0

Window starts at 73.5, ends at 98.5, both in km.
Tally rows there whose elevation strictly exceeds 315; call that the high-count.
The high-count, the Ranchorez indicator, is 1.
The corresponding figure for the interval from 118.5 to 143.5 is 1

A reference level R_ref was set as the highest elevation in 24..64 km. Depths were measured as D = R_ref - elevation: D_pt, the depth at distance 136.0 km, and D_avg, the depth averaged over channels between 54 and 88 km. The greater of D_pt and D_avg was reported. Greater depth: 43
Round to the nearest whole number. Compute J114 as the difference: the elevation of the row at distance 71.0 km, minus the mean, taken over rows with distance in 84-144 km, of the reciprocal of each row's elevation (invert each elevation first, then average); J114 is 320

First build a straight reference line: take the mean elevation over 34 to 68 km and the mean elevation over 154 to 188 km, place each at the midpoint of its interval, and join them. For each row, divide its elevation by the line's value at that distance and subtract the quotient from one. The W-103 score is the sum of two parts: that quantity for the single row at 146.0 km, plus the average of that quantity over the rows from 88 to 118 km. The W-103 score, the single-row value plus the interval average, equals -0.04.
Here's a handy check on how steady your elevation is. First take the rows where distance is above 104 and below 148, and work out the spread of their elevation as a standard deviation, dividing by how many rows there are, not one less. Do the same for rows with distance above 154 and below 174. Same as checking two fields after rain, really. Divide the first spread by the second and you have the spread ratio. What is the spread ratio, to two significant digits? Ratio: 1.7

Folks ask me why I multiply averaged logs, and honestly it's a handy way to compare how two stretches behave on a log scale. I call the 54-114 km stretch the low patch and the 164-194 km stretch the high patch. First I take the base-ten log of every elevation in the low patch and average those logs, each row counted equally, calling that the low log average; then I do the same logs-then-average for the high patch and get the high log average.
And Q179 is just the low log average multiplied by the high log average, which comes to 6.23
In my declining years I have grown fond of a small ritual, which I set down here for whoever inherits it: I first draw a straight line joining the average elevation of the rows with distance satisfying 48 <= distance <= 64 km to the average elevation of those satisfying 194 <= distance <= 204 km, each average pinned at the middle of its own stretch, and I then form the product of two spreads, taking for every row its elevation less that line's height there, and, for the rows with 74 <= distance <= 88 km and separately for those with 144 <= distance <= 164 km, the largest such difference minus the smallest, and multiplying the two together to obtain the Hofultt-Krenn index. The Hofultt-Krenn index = 779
